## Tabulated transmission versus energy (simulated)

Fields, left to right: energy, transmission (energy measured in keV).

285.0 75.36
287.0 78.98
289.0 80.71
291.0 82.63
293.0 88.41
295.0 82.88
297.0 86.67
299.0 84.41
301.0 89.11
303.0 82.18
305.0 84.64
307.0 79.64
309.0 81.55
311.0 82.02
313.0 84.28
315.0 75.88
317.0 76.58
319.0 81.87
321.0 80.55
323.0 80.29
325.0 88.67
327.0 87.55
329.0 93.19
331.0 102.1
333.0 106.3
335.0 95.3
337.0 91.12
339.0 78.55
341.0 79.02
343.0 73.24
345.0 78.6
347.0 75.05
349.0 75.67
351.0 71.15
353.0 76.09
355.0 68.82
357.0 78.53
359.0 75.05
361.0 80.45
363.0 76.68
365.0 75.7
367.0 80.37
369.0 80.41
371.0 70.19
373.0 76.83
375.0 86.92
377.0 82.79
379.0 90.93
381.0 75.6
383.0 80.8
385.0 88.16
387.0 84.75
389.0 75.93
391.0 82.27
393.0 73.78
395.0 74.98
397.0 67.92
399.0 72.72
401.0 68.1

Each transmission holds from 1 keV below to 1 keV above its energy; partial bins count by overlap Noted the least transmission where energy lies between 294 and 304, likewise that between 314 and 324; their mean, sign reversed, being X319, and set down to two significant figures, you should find -79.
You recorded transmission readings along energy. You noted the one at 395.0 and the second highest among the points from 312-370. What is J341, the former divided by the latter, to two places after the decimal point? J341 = 0.73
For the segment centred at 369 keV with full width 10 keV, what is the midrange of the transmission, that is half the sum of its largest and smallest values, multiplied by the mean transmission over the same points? 5776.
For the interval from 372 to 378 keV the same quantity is 6728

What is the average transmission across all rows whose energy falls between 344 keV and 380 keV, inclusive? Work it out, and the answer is 78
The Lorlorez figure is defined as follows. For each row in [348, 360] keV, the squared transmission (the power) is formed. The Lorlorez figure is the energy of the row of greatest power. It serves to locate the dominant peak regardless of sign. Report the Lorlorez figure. 357.0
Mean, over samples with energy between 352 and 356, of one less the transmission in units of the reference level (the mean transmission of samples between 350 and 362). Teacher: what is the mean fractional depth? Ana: 0.03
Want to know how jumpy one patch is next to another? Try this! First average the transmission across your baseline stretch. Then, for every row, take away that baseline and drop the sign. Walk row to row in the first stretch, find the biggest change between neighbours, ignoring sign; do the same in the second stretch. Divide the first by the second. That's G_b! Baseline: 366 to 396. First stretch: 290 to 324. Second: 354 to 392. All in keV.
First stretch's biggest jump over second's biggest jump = 0.69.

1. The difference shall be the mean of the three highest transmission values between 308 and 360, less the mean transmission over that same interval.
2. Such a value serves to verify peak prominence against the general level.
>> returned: 19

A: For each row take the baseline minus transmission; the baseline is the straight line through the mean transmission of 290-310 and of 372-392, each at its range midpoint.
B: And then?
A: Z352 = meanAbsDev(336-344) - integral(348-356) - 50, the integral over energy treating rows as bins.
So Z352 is -126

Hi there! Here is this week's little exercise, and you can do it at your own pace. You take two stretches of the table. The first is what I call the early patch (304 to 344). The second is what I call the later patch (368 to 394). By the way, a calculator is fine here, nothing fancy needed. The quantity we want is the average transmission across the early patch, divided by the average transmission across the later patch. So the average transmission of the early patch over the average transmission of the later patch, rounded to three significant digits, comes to 1.05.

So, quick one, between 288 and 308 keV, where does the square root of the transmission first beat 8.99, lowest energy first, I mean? 291.0 keV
